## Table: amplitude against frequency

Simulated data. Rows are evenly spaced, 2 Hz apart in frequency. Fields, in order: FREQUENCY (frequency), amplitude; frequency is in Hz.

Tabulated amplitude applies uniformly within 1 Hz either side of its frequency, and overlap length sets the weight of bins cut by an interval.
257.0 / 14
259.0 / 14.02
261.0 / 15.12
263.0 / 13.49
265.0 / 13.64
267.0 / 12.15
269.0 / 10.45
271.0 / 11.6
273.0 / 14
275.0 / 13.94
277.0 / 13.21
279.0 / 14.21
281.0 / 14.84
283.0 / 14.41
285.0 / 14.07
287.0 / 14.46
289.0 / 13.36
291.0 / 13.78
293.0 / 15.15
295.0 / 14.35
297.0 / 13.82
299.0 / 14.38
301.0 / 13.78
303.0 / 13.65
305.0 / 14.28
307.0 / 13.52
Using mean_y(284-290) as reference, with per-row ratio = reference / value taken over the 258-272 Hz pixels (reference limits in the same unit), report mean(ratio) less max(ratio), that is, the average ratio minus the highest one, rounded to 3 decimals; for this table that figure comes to -0.241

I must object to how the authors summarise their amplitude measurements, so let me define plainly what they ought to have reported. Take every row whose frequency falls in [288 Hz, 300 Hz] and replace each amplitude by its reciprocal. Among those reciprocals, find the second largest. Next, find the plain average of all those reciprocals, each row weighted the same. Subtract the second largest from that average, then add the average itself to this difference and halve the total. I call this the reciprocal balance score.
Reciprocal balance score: 0.0346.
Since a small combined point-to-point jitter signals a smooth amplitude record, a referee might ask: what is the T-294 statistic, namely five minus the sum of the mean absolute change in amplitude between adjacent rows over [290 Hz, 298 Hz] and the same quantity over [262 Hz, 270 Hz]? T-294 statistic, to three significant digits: 2.99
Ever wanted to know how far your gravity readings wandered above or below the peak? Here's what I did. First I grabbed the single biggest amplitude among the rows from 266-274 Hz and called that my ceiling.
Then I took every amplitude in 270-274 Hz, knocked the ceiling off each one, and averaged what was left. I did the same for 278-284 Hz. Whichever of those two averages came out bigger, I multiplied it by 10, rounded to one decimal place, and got 4.9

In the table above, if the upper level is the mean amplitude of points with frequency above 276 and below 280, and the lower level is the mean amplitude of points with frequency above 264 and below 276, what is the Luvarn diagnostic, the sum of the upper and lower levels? 26.3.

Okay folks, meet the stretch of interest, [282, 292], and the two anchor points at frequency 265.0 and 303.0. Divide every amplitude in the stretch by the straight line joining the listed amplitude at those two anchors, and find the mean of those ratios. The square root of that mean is 1.01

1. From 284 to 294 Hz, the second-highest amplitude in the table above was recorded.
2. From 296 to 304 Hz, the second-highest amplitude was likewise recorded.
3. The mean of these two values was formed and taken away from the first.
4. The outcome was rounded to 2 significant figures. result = 0.32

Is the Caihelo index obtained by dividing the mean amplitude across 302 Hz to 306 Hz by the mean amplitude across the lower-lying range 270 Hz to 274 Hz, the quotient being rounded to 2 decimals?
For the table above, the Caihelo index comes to 1.09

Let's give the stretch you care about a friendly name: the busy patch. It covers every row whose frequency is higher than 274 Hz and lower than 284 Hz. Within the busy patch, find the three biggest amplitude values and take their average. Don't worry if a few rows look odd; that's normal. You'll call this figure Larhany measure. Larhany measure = 14.5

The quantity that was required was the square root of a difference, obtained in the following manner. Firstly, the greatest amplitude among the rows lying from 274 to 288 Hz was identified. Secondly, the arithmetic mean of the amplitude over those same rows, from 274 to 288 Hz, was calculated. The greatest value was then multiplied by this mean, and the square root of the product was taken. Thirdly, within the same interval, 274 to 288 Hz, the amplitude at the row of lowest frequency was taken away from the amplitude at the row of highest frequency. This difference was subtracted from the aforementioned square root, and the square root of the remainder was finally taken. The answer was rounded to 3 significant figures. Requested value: 3.74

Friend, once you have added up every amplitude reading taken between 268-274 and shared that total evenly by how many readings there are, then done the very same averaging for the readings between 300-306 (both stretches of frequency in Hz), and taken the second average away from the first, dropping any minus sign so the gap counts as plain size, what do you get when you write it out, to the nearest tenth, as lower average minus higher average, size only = 1.9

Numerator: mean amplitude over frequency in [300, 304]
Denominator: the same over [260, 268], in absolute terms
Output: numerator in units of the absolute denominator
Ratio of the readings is 1.01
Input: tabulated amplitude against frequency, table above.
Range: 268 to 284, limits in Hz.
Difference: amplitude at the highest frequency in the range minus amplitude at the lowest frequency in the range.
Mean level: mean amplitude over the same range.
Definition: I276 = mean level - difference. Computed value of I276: 9.4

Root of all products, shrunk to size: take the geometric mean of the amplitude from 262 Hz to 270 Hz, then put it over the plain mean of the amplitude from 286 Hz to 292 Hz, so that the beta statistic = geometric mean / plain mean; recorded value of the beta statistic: 0.89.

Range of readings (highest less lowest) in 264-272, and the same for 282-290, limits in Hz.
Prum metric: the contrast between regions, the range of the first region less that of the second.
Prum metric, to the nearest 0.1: 2.1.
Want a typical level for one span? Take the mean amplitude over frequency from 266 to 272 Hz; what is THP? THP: 11.4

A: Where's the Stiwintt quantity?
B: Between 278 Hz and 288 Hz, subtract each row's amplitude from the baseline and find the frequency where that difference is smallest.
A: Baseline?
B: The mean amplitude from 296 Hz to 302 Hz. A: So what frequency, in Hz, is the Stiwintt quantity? 281.0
